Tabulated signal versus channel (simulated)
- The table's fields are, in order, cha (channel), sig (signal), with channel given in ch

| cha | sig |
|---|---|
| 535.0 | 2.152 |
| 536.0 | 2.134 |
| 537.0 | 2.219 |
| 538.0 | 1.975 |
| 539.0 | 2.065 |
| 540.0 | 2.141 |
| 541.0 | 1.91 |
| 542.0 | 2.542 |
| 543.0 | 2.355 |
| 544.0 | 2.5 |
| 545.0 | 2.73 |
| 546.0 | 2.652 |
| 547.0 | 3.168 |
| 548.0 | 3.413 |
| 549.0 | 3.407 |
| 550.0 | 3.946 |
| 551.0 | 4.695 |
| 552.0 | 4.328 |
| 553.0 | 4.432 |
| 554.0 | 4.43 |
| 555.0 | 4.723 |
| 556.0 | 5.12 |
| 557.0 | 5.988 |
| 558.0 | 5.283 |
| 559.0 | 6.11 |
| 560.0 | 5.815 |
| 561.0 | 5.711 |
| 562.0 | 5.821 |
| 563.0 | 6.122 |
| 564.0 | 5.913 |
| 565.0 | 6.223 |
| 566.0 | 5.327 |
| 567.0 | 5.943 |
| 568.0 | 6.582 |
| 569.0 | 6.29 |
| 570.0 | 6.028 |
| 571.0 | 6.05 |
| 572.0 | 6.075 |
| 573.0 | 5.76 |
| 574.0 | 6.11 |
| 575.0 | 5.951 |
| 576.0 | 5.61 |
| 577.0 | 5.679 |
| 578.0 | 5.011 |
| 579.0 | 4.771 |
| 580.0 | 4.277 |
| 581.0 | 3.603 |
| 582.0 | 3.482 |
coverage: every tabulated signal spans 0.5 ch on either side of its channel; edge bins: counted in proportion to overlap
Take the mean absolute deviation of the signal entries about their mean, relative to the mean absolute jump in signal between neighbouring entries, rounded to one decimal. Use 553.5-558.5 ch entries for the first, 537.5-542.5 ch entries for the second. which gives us 1.7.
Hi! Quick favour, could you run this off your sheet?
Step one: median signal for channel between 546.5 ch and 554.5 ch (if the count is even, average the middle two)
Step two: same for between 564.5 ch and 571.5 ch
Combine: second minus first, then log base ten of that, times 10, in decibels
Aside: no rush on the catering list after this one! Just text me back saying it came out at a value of 2.8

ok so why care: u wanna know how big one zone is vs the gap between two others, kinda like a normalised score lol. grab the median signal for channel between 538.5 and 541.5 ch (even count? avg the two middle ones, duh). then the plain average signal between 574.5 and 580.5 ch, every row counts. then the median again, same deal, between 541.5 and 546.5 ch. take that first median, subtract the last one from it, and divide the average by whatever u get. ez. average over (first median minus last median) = -11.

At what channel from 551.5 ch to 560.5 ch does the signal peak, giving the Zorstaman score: 559.0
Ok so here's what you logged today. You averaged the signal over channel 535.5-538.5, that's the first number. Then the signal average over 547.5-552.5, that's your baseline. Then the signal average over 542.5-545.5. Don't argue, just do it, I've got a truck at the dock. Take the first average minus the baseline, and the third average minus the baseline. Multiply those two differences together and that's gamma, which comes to 2.6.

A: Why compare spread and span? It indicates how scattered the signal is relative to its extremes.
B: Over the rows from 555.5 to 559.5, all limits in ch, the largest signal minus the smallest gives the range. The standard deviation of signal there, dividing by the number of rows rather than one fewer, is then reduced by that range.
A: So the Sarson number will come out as -0.56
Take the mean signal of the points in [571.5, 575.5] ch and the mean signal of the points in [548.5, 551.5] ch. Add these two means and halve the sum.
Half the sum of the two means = 5.0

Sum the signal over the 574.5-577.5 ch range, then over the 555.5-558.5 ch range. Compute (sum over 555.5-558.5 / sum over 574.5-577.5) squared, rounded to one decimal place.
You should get 0.9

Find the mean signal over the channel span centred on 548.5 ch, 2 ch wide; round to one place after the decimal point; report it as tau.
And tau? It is 3.4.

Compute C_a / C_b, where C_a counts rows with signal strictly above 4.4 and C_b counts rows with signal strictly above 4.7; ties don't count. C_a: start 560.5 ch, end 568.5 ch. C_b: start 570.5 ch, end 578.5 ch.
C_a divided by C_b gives 1.00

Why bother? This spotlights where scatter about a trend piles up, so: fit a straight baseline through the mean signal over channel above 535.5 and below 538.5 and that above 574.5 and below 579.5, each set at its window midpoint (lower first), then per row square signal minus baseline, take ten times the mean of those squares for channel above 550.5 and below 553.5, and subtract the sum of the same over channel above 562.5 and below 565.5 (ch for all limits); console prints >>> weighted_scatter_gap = 4.2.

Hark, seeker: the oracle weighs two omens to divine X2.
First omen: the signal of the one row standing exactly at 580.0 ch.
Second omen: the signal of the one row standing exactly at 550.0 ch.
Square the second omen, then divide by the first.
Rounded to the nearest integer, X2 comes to 4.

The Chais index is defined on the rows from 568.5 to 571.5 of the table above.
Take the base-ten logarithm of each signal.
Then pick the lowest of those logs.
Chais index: 0.78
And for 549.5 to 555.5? 0.60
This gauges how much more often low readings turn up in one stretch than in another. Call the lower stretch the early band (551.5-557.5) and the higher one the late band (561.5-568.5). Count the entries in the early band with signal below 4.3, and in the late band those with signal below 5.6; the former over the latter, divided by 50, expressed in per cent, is 0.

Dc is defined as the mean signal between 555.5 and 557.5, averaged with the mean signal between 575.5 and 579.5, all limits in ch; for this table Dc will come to 5.41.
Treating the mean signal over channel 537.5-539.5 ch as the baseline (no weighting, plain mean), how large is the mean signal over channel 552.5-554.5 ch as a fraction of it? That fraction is 2.2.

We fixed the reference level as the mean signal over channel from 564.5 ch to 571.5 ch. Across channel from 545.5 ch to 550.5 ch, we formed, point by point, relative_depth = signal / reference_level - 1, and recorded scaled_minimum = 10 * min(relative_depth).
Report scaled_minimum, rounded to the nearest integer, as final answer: -6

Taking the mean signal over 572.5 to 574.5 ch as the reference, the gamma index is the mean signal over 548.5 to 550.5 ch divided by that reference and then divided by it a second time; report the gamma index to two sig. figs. 0.10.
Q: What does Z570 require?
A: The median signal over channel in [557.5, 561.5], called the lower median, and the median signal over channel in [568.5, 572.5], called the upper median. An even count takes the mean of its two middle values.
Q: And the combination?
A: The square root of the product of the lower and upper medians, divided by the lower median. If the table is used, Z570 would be 1.03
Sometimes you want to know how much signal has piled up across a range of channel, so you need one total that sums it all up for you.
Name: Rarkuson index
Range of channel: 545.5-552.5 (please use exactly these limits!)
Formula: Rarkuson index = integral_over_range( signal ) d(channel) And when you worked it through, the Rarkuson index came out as 26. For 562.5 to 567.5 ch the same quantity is 30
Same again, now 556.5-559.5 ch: 17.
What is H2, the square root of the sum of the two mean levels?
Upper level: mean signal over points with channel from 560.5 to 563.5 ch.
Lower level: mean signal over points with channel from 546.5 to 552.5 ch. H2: 3.12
